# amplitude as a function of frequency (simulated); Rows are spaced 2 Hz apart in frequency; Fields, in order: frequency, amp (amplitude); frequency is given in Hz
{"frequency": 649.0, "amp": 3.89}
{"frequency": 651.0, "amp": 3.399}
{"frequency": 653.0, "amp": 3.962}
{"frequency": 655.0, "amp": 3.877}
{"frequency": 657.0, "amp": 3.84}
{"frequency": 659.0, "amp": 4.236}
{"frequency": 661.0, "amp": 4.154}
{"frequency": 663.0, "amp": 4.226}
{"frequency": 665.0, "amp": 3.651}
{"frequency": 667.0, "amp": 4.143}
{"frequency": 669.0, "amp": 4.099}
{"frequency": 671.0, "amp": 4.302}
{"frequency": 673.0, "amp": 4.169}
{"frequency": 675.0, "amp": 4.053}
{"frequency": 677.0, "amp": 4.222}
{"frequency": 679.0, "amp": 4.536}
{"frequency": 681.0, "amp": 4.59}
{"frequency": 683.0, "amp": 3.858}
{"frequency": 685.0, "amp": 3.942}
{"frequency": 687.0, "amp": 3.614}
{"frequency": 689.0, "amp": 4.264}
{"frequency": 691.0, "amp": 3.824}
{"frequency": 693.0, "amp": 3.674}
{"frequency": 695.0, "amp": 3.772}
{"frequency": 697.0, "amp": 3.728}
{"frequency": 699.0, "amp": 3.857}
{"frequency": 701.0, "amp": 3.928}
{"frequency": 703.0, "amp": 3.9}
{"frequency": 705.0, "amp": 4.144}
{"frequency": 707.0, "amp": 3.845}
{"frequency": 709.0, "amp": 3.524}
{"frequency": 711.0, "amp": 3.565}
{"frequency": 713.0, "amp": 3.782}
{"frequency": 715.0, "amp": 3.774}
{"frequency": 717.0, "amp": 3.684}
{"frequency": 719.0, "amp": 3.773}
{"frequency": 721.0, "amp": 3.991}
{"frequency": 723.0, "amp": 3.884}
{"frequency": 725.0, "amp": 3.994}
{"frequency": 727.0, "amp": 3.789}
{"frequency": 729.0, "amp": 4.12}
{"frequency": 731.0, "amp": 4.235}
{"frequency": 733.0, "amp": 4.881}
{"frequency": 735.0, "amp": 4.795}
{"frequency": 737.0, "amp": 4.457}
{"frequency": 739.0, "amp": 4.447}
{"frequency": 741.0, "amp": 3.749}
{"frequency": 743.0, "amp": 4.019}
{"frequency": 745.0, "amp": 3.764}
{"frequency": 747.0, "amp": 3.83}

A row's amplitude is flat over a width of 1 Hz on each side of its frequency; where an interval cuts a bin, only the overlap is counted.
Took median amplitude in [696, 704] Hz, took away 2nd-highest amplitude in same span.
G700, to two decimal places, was -0.02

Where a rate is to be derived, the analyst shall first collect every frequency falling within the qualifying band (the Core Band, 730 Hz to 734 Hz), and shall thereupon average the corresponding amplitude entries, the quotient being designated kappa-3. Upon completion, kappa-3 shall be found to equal 4.56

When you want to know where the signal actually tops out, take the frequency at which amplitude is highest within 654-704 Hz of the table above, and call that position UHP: 681.0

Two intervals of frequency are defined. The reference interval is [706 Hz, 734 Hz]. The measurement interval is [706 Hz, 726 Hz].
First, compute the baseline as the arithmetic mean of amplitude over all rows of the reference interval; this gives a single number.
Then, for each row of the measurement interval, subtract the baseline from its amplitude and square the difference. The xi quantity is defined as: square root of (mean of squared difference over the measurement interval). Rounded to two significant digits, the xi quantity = 0.20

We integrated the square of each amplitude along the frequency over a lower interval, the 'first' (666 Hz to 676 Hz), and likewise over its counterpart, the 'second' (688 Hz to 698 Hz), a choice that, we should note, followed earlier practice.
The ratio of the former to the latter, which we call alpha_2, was 1.16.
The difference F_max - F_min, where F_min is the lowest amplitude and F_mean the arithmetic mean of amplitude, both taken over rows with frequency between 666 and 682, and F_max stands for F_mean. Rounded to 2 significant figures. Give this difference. 0.21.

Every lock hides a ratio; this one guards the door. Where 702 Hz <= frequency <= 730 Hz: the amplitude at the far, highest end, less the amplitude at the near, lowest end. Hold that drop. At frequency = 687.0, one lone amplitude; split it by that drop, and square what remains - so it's 270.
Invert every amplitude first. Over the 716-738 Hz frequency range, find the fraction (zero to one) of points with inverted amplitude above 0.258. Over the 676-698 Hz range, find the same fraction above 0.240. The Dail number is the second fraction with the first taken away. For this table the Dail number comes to 0.36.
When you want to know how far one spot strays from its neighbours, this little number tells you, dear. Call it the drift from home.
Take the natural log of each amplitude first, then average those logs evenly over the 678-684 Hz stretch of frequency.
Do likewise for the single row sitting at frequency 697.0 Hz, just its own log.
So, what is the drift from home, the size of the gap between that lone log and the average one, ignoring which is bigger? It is 0.15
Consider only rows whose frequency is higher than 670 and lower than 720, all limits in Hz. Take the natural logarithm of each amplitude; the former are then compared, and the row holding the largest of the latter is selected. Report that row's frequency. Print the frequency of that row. 681.0 Hz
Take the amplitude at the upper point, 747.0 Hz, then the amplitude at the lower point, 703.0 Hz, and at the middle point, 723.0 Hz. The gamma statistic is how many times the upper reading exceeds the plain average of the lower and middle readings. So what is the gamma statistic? 0.98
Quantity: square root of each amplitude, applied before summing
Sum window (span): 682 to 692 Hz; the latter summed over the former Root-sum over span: 10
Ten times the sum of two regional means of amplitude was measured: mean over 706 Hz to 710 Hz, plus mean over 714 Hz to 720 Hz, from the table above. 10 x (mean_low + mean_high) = 74.3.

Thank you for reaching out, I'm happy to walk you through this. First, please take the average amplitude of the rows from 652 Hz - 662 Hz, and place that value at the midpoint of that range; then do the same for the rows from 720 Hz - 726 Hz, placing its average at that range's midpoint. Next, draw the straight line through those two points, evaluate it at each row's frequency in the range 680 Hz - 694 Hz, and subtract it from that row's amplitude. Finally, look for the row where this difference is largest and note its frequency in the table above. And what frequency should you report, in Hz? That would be 681.0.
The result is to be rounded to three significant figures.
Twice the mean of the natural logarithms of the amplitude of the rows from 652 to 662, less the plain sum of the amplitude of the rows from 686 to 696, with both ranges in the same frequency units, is -16.4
